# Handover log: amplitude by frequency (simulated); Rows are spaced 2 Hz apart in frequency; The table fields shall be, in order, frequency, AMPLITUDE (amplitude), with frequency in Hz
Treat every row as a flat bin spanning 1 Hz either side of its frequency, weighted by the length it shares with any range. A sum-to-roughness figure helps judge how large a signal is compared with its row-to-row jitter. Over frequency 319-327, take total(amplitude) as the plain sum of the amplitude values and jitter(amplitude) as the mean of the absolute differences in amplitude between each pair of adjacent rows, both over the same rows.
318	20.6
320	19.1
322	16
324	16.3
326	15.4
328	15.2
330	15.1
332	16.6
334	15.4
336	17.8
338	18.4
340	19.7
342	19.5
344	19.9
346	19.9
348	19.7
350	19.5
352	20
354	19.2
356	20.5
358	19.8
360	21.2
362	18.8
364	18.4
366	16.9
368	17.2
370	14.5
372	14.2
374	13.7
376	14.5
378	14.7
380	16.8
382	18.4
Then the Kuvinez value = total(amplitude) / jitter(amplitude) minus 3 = 44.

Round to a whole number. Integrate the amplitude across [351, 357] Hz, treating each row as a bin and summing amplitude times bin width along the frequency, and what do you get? 119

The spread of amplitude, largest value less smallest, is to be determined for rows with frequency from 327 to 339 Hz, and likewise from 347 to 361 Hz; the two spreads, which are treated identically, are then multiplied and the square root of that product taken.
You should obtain 2.6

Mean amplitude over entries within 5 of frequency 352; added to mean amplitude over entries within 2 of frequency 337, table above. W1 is 37.9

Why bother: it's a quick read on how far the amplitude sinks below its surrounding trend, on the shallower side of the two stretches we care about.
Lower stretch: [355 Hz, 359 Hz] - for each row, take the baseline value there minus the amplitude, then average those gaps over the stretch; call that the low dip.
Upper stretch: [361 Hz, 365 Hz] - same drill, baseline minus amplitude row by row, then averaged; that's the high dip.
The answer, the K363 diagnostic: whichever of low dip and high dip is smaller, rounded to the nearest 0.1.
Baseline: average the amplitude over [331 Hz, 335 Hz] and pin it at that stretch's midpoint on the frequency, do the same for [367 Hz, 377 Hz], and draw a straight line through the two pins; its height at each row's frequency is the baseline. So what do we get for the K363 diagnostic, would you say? -4.9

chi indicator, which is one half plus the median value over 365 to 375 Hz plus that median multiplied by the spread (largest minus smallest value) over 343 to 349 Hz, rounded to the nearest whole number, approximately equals 18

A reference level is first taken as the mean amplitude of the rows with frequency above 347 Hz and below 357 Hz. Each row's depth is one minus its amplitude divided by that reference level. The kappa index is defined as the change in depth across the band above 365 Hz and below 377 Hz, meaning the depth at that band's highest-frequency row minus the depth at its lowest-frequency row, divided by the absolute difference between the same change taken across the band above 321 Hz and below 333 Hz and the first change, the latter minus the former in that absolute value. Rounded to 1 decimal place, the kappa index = 0.8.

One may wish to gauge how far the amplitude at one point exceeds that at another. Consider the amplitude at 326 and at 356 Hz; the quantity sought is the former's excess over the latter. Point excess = -5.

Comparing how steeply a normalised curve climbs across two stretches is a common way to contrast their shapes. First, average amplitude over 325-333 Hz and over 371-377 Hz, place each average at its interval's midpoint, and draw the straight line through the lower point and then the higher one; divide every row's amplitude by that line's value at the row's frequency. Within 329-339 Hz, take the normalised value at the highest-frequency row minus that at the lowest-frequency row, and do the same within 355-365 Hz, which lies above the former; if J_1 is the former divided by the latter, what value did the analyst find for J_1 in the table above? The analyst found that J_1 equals -1.9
